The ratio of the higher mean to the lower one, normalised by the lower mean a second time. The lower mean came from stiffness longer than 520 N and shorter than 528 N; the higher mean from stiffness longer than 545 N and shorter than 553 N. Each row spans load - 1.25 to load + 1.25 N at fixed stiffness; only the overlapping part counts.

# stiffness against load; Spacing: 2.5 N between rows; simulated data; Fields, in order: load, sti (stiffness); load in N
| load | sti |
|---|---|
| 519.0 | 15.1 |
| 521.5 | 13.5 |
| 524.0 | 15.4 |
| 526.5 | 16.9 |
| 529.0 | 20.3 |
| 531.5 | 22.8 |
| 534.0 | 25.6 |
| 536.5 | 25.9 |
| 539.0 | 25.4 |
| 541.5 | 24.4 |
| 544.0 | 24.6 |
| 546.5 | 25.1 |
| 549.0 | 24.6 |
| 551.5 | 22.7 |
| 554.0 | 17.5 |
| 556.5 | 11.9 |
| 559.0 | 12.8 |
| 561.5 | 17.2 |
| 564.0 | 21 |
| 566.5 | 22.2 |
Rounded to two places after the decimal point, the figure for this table 0.10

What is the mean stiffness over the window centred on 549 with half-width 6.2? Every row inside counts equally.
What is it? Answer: 23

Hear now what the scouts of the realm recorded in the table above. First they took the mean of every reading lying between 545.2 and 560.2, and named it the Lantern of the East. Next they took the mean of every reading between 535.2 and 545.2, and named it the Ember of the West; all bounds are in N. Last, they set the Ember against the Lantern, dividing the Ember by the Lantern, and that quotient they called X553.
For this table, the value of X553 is 1.3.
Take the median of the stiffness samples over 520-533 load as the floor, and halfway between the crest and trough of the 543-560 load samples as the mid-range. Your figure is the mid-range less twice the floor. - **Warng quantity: -15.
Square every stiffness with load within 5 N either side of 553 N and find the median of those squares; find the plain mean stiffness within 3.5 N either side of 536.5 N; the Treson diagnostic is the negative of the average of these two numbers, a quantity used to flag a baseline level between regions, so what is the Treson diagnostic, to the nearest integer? -218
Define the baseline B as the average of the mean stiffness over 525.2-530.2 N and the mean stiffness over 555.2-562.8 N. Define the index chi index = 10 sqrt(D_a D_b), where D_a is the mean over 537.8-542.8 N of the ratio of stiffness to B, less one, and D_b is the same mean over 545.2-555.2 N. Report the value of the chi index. 4.5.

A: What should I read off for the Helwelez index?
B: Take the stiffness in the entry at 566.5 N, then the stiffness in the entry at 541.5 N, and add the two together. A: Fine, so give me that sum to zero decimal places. 47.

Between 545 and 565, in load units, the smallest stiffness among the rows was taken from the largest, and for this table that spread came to 13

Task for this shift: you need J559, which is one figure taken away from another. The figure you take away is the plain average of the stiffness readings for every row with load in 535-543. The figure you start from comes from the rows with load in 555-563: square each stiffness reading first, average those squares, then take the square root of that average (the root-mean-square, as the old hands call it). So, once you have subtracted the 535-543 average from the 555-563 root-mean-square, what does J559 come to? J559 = -11.1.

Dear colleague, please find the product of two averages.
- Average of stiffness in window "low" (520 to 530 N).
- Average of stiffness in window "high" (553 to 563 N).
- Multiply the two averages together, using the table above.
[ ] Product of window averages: 245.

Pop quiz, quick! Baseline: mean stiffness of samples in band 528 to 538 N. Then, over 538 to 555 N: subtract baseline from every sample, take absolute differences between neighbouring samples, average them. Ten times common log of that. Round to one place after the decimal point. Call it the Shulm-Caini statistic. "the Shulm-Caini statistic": 1.9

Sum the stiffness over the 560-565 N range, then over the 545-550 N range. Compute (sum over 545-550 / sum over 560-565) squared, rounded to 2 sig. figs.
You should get 1.7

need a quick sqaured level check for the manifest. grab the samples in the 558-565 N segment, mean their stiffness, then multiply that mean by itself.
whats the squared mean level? 289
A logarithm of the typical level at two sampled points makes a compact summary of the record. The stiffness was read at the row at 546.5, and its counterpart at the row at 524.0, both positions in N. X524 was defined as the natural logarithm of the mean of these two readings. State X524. 3.01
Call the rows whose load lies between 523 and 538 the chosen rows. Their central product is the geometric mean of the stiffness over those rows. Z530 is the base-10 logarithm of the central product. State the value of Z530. 1.32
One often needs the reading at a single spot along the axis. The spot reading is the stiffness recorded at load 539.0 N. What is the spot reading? 25.4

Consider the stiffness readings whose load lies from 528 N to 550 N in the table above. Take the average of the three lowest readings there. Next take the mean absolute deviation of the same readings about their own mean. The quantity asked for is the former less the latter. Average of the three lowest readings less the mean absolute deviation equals 21.3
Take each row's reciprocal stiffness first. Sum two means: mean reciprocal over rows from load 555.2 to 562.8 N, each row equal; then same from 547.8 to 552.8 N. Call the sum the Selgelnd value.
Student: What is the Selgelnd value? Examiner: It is 0.116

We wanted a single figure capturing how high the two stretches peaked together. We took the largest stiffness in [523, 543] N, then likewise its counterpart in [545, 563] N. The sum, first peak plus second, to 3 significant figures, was 51.0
